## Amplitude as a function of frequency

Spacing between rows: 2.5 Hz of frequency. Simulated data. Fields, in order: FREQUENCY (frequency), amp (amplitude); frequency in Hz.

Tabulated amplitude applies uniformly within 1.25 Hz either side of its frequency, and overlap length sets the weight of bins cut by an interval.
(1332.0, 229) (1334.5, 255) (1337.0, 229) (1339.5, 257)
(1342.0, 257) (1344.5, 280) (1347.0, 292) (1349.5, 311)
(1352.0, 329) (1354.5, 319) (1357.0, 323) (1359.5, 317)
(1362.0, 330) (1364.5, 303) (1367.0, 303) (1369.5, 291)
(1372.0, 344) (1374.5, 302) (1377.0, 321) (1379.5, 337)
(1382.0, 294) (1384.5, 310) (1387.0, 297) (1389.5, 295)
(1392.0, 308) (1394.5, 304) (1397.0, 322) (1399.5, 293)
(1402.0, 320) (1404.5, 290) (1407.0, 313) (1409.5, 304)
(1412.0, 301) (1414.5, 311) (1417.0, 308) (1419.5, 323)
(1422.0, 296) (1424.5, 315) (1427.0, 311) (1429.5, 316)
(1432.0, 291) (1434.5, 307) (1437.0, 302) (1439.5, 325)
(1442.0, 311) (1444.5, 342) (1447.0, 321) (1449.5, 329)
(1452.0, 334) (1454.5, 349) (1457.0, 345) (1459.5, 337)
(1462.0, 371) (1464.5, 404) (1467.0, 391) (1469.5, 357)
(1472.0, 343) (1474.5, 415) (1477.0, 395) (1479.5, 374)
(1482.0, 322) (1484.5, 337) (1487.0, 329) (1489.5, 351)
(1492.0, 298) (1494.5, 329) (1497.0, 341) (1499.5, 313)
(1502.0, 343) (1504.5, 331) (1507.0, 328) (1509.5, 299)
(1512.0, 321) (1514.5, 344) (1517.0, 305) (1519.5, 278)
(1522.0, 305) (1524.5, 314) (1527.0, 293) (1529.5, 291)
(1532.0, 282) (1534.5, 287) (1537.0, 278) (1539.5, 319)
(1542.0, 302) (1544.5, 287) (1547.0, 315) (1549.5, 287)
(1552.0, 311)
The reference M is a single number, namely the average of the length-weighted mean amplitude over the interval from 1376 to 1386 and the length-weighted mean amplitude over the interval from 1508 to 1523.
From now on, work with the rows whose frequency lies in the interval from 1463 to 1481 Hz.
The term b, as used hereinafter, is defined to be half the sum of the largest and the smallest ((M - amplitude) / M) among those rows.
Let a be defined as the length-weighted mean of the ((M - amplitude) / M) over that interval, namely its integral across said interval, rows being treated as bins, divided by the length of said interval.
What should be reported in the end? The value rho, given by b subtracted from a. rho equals -0.009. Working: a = -0.22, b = -0.21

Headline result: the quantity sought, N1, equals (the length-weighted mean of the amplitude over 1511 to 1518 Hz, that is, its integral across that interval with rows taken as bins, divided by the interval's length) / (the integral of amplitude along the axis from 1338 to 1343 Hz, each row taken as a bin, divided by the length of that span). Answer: 1.27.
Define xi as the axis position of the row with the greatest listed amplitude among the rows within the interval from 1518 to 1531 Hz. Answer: 1524.5 Hz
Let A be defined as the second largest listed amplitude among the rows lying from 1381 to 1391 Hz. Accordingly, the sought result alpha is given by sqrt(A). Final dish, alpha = 17.2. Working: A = 297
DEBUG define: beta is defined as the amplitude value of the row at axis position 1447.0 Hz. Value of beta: 321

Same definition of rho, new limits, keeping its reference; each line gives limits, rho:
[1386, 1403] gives 0.006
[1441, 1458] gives -0.010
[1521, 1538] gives 0.010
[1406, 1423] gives 0.004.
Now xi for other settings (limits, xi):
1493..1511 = 1502.0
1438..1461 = 1454.5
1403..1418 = 1407.0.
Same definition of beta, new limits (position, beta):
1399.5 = 293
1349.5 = 311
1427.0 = 311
